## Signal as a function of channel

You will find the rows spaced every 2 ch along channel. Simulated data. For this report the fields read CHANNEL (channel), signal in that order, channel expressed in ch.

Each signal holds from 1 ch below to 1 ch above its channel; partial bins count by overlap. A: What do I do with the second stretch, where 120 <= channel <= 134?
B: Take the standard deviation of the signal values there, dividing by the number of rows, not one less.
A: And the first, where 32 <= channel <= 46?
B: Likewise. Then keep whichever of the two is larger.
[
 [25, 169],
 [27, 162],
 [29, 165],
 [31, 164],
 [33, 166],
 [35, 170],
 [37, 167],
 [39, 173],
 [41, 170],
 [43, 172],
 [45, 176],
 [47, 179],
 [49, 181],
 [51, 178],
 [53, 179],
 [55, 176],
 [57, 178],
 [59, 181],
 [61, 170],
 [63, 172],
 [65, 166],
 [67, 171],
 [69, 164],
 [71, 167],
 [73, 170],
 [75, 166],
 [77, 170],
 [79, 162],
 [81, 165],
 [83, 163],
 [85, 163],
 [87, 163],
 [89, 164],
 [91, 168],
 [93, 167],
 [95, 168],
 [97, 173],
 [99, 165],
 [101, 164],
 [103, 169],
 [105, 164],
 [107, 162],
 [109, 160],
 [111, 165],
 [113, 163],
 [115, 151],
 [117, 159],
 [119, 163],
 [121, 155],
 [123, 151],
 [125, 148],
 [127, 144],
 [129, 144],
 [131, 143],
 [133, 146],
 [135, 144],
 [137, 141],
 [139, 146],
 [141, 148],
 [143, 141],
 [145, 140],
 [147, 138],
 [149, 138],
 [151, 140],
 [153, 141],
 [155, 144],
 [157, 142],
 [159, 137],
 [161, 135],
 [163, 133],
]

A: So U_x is 4.1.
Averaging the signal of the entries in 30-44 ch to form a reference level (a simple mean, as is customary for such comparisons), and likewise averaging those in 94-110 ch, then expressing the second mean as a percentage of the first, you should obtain 98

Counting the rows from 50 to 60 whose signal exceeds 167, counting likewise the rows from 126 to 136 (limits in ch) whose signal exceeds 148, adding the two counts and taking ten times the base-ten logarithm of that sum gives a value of 7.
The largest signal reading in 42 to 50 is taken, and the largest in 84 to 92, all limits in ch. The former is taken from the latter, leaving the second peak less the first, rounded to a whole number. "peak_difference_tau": -13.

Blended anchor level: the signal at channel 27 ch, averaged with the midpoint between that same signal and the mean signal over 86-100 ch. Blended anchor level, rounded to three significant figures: 163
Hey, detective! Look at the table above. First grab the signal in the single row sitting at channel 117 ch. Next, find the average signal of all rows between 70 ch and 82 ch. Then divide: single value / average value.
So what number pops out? 0.954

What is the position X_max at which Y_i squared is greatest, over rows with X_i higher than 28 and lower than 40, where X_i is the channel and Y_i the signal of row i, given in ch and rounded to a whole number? 39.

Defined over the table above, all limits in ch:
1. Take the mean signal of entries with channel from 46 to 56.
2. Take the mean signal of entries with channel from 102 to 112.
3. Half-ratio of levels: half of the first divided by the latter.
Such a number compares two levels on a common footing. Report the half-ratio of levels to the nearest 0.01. 0.54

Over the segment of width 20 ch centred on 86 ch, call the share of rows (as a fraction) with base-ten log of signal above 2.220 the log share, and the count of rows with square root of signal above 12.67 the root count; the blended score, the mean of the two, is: 5.20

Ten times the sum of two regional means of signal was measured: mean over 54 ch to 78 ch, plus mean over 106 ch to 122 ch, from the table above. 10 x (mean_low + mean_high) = 3307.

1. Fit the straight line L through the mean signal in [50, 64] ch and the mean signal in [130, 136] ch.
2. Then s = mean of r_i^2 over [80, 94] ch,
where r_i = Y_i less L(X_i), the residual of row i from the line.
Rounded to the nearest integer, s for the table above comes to 12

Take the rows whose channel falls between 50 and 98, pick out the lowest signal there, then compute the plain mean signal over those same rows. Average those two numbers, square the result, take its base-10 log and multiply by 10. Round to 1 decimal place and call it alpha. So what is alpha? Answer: 44.4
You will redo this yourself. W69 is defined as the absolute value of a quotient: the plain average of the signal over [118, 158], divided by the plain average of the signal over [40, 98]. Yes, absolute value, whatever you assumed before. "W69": 0.85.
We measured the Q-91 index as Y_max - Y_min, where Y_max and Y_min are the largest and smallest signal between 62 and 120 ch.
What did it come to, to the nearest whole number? 22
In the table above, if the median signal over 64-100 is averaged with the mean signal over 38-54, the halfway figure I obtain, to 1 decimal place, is 171.0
